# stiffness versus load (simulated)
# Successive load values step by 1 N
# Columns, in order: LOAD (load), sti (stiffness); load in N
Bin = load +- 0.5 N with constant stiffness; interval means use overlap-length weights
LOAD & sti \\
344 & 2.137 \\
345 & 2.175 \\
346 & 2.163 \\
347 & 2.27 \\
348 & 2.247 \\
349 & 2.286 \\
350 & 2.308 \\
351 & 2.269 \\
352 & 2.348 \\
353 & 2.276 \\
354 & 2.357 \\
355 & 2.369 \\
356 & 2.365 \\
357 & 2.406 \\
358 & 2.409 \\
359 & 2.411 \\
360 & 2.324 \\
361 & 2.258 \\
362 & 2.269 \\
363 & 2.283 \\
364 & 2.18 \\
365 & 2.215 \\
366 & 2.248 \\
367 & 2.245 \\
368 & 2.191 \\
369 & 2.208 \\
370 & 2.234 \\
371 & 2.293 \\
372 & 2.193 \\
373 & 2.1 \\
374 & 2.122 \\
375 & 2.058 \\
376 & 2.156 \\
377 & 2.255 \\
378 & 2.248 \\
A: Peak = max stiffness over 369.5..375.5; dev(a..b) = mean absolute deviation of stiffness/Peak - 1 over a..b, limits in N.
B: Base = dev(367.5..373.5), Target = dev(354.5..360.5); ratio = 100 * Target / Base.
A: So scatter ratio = 67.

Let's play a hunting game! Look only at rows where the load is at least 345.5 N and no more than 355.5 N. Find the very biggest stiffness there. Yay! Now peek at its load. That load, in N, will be 355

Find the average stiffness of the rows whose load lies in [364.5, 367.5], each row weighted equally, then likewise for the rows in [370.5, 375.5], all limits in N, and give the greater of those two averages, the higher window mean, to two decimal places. 2.24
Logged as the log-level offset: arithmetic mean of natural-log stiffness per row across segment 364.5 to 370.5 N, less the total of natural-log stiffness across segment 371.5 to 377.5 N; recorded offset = -3.8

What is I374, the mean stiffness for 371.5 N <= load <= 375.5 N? 2.12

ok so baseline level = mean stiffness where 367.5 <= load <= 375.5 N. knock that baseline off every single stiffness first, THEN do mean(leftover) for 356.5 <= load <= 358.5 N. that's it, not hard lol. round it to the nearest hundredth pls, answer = 0.23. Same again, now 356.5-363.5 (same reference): 0.16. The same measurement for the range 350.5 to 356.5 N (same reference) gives 0.16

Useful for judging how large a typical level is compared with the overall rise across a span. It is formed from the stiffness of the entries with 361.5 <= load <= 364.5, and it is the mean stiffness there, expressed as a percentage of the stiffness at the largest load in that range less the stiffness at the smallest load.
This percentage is -2521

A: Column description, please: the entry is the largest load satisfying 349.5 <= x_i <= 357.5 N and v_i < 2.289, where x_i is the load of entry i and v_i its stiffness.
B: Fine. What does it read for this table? 353 N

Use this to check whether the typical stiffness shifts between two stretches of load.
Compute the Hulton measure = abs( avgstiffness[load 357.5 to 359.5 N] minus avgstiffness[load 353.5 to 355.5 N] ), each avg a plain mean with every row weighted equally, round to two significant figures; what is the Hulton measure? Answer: 0.047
